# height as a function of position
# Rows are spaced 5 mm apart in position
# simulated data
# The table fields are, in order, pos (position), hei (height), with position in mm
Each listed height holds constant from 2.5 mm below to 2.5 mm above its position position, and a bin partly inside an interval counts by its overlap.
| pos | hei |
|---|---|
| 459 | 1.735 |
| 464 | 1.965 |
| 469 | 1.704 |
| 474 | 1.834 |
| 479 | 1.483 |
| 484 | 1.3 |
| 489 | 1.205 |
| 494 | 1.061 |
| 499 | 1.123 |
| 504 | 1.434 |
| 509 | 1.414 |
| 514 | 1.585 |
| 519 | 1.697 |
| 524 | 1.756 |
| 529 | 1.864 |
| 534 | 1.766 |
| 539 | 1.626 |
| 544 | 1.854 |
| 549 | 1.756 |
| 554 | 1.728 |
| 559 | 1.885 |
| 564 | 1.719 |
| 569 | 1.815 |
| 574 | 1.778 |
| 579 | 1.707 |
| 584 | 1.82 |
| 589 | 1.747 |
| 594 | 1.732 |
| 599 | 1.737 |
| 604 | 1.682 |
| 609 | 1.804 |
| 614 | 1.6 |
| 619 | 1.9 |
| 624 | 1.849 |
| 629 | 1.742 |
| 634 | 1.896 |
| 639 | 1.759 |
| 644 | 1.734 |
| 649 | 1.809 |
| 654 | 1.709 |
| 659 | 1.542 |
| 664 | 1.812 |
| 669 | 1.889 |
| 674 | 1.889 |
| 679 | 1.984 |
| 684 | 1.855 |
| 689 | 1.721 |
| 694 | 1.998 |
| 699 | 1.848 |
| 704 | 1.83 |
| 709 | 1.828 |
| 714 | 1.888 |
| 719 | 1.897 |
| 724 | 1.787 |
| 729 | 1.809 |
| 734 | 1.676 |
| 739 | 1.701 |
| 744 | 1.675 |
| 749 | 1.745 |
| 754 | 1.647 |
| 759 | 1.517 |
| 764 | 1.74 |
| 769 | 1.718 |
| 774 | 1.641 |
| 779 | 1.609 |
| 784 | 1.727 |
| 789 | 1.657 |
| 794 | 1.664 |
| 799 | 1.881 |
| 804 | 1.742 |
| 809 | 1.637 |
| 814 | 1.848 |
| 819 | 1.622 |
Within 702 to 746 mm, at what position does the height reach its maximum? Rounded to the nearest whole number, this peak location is 719 mm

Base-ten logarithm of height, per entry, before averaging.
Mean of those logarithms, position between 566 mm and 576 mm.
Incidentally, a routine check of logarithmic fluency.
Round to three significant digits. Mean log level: 0.254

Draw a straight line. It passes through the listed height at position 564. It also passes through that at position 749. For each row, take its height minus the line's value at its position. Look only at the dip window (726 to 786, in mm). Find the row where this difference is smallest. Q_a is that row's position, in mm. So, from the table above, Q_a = 759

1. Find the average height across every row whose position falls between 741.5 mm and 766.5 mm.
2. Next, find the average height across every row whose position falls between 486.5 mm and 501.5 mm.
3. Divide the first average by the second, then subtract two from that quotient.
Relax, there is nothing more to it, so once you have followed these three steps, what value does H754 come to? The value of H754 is -0.53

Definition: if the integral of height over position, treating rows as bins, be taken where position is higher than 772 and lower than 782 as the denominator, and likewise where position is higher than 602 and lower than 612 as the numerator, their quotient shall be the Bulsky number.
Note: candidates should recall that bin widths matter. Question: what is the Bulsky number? 1.07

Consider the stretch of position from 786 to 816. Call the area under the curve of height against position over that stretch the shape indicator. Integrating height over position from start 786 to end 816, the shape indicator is 52.1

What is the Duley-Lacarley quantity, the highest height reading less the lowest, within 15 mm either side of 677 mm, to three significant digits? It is 0.263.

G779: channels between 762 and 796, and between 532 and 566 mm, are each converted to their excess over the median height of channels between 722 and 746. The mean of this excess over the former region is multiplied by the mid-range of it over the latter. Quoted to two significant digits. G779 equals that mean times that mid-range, -0.0012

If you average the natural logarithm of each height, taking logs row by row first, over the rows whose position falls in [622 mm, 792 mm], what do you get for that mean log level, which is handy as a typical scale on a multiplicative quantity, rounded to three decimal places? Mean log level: 0.568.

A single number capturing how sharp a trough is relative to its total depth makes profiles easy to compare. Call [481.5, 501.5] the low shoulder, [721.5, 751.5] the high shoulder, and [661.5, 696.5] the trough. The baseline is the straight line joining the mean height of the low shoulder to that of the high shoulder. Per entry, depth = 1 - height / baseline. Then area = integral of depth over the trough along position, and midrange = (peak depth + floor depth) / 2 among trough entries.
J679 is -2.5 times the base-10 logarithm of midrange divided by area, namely 4.02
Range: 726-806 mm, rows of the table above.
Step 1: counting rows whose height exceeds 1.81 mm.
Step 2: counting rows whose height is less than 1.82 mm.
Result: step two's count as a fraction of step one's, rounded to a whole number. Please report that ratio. 15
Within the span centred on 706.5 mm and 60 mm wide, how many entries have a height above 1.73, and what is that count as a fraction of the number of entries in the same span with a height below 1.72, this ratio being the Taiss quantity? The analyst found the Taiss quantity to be 10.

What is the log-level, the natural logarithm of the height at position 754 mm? 0.50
